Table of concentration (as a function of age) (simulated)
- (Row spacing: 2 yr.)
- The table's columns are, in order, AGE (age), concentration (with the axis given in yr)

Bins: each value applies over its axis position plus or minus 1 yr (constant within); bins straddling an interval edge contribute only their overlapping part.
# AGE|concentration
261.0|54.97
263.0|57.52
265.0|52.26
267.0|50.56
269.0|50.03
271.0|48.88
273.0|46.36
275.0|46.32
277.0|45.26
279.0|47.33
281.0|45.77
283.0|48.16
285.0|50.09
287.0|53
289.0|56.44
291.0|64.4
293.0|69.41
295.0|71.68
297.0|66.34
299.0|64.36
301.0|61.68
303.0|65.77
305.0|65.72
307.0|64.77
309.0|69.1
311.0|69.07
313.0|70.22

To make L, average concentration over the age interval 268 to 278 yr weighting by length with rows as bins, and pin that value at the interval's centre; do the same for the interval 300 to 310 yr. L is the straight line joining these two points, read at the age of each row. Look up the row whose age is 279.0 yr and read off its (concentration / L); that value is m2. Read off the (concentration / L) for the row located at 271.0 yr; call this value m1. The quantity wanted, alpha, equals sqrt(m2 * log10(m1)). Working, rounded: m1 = 1.06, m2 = 0.93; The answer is 0.15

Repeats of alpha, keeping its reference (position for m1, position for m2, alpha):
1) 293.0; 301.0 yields 0.27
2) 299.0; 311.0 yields 0.13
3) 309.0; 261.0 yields 0.11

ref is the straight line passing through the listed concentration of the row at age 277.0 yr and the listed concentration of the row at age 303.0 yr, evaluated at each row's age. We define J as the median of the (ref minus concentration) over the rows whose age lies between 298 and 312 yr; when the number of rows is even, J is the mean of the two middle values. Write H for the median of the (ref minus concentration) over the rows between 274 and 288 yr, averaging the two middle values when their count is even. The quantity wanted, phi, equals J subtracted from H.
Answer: -1.5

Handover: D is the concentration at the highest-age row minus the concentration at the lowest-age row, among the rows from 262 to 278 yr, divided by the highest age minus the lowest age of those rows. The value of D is -0.88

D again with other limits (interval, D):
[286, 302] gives 0.62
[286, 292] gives 2.85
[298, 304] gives 0.35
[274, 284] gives 0.23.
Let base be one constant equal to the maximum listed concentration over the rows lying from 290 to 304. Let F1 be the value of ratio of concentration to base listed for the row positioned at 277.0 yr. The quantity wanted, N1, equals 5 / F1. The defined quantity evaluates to 7.9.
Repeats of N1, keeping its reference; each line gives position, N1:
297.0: 5.4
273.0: 7.7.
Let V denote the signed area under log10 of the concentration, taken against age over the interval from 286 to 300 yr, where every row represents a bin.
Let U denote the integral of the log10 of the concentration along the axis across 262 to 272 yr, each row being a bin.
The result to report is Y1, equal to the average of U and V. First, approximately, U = 17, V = 25.2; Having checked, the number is 21.2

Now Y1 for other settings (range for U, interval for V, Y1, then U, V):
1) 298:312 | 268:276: 19.4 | 25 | 13.4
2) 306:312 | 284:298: 18.0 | 11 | 25.0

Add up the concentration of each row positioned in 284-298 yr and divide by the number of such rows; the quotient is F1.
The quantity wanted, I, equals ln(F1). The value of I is 4.12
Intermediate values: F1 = 62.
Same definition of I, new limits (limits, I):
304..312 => 4.21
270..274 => 3.86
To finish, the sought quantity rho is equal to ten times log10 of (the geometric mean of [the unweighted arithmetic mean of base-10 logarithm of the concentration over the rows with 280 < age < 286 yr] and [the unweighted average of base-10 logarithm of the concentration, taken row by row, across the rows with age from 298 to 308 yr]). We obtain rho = 2.42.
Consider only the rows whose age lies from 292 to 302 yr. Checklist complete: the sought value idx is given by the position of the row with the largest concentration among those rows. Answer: 295.0 yr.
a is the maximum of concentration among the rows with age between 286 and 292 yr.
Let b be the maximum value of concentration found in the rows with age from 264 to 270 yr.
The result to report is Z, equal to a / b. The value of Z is 1.23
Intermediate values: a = 64.4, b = 52.26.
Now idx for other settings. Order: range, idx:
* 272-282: 279.0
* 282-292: 291.0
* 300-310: 309.0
